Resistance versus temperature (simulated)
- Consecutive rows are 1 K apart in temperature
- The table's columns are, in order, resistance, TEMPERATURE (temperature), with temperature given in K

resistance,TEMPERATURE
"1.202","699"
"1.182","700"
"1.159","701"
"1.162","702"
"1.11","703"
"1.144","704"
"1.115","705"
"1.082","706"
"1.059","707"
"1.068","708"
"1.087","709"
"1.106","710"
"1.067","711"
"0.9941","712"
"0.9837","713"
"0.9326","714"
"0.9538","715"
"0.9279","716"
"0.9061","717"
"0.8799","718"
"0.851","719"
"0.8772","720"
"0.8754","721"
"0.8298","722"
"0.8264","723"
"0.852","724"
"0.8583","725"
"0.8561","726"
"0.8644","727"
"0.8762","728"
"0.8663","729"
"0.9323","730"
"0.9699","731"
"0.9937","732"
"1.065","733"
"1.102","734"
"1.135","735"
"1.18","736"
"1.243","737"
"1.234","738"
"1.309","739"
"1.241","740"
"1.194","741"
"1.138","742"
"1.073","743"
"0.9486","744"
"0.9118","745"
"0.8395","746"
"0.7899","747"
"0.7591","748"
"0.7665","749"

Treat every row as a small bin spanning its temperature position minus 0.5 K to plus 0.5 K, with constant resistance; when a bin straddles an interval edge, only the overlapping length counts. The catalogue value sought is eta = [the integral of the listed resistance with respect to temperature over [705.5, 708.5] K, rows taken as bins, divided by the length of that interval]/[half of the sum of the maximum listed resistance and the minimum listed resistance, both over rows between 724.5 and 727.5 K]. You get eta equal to 1.24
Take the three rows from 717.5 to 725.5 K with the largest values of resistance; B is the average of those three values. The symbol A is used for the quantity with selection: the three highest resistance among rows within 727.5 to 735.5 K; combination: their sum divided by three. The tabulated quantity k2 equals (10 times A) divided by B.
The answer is 12.5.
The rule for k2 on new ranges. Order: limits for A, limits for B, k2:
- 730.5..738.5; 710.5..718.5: 12.0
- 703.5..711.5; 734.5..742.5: 8.9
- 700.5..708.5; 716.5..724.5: 13.0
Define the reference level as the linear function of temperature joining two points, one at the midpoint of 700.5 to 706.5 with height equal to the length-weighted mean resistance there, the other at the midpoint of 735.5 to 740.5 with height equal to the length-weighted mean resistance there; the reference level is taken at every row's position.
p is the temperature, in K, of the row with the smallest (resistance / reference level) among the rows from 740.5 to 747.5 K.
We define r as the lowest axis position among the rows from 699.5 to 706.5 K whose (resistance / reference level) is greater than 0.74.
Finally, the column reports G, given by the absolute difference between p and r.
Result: 47 K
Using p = 747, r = 700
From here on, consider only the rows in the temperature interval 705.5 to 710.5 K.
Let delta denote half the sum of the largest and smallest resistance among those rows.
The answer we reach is 1.08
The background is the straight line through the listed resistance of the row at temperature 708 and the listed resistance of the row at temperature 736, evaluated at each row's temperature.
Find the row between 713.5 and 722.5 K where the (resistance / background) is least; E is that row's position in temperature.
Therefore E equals 722 K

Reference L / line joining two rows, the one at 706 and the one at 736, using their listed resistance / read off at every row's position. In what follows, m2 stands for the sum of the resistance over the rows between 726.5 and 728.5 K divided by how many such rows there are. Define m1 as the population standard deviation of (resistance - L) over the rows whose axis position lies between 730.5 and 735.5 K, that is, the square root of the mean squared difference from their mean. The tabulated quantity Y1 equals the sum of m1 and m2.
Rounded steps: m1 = 0.058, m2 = 0.87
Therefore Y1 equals 0.93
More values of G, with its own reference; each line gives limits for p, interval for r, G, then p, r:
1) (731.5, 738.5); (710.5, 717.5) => 21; 732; 711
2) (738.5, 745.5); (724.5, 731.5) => 15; 745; 730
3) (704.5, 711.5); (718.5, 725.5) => 9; 711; 720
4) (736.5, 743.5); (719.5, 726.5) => 23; 743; 720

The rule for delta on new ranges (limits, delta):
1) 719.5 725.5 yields 0.85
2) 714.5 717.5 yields 0.93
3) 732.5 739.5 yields 1.19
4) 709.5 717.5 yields 1.01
